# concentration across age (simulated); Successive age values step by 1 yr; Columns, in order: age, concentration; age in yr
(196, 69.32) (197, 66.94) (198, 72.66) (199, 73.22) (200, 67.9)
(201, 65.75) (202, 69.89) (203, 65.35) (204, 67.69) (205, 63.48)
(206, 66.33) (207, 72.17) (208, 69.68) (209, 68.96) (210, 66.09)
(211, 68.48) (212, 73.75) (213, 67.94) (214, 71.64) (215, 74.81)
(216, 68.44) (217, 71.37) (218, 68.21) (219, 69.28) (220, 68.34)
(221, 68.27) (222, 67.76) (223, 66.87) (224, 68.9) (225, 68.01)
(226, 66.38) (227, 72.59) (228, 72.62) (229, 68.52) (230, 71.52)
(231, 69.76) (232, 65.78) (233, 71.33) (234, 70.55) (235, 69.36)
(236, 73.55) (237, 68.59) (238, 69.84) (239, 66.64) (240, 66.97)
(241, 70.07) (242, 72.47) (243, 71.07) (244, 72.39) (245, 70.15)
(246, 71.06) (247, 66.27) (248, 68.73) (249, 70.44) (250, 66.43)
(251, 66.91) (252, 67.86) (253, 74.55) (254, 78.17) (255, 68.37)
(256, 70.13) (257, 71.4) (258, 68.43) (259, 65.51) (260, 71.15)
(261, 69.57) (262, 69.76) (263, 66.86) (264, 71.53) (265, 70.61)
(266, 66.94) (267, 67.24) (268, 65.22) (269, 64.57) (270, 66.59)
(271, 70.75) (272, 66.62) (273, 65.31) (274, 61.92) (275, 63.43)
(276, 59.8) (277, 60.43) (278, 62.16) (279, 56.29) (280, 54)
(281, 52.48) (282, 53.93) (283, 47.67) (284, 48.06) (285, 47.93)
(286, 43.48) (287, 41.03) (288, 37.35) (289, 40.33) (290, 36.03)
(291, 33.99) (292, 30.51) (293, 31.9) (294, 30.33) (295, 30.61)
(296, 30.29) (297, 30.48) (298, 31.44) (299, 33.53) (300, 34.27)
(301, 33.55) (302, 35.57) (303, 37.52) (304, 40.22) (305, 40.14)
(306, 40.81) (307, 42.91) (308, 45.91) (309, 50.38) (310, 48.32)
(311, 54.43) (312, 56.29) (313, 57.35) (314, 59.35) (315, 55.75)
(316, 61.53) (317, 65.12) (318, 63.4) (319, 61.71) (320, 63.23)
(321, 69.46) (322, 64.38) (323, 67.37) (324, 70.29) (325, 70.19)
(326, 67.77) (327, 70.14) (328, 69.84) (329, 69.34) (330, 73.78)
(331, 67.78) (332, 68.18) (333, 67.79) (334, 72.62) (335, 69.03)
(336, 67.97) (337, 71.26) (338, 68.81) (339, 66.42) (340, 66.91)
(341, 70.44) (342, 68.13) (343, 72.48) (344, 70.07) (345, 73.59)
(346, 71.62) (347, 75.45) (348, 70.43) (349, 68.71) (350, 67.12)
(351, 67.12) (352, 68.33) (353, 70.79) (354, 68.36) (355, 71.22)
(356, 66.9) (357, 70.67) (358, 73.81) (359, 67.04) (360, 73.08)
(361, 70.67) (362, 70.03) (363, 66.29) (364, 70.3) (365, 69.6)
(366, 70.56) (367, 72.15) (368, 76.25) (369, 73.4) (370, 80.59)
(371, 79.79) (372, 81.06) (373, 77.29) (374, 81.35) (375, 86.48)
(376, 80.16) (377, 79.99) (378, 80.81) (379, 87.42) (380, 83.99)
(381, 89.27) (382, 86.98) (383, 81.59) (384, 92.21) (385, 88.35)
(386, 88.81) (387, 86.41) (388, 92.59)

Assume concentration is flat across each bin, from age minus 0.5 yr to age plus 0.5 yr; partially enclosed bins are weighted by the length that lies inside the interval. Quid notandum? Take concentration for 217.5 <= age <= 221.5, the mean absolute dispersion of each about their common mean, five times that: 2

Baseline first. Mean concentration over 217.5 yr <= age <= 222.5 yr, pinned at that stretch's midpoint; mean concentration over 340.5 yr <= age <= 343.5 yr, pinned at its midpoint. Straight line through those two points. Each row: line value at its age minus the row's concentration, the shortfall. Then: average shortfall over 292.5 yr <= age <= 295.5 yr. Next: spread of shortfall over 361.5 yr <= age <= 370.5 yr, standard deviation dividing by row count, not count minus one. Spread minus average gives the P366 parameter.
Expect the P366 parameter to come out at -35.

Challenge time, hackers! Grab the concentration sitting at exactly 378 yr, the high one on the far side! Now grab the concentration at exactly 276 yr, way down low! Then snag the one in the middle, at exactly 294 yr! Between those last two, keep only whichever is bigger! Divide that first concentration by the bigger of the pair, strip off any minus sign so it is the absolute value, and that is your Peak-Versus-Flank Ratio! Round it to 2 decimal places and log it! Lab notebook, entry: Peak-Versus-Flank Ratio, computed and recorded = 1.35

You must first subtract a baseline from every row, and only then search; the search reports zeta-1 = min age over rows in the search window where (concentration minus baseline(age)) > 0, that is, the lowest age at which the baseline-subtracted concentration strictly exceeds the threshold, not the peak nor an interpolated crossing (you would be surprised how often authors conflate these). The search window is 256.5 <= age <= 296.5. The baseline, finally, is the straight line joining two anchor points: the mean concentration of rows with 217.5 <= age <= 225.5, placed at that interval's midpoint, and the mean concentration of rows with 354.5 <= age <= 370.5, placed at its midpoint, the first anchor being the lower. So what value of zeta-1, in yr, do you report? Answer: 257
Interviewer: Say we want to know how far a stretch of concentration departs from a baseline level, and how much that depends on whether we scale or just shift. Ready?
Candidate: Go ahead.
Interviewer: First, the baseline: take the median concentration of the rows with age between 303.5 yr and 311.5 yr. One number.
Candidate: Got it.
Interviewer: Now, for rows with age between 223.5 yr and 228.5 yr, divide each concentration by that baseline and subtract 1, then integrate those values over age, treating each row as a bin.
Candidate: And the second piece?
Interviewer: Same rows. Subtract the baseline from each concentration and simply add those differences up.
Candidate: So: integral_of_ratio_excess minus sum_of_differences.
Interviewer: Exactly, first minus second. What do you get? -124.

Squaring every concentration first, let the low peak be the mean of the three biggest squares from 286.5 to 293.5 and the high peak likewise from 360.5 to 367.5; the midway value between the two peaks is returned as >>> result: 3314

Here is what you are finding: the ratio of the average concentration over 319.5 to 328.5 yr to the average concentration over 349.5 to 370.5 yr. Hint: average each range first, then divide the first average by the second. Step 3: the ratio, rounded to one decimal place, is 1.0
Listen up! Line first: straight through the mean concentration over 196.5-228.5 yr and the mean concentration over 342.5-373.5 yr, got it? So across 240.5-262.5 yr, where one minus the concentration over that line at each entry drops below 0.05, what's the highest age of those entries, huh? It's 262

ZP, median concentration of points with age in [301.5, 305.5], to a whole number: 39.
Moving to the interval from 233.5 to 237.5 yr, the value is 70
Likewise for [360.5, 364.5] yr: 70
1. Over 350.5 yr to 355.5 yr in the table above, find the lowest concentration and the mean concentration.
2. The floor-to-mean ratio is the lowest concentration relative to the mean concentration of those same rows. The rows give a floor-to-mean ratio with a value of 0.970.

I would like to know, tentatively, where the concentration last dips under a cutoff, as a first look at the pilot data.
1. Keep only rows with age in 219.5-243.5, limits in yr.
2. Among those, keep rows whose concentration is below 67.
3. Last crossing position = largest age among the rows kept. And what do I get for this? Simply 240 yr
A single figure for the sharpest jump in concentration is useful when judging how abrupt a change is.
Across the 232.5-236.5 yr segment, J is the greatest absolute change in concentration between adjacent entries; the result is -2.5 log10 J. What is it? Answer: -1.56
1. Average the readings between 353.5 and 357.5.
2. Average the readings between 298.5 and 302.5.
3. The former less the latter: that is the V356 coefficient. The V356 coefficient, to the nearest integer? 35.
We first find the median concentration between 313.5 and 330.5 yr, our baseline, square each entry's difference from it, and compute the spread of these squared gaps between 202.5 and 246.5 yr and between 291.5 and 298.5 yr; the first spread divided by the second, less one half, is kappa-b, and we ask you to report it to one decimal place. -0.2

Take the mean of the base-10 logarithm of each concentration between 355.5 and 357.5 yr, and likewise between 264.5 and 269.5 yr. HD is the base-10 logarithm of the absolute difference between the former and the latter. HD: -1.92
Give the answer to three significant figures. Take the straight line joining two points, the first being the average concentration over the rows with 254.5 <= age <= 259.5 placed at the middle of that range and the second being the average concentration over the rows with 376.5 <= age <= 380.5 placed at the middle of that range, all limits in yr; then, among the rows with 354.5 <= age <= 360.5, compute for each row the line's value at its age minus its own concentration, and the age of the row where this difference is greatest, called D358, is 359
